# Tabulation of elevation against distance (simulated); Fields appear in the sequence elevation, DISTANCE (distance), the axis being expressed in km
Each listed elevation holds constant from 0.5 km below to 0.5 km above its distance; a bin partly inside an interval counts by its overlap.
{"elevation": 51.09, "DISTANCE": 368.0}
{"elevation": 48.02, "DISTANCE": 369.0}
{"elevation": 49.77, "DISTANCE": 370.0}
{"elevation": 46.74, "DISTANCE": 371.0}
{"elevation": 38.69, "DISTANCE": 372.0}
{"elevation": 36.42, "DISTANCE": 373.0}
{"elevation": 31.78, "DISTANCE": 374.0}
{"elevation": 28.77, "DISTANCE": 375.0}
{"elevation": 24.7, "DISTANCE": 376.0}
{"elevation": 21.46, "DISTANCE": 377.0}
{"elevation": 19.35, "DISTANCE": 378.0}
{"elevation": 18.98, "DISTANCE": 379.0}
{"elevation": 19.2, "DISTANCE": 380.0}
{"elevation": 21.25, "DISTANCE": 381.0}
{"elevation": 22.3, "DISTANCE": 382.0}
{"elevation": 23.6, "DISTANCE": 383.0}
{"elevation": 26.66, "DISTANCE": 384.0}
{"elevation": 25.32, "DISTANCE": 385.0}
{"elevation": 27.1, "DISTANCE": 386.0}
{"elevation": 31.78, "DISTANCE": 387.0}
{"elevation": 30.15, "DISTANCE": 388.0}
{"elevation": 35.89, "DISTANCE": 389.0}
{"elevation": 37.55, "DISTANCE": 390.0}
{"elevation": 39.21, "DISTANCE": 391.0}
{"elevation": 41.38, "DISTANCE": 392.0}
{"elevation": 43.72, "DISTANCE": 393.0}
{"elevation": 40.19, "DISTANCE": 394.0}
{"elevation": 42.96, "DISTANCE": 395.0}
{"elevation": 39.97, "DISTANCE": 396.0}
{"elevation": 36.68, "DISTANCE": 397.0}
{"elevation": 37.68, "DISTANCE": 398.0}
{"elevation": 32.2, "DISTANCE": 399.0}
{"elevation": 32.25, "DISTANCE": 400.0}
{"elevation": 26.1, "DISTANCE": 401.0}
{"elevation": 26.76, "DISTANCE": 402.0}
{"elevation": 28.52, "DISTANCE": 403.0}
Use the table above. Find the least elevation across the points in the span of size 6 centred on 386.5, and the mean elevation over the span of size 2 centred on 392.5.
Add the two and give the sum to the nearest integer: 68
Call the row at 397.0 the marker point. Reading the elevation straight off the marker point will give 36.68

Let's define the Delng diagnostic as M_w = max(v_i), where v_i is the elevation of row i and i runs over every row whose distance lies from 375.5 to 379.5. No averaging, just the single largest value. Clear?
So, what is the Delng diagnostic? 24.7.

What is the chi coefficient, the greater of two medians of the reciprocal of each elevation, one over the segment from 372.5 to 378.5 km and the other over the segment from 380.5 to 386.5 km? 0.041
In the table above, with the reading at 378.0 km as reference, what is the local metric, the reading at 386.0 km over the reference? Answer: 1.4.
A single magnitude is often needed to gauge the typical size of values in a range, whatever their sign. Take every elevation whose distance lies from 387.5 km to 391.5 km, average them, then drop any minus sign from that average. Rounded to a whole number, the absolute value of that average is 36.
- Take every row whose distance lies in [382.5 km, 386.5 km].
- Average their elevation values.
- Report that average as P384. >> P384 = 26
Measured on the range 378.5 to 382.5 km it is 20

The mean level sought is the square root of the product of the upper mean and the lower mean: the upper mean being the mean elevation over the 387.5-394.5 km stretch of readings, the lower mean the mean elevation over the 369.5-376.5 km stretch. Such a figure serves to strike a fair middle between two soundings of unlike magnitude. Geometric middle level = 37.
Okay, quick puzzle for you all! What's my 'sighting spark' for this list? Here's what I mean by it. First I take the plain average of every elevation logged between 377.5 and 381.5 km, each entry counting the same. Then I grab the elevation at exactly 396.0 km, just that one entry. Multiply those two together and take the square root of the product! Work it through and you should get 28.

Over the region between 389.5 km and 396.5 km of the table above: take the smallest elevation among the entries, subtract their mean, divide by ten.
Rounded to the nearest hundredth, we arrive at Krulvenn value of -0.32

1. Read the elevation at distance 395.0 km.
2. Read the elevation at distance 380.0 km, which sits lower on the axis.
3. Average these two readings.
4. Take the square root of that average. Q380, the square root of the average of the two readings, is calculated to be 5.6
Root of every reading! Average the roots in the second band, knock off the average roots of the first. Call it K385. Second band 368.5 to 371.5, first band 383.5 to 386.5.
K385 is 1.8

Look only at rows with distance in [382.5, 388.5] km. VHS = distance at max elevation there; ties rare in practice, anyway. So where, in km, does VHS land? 387.0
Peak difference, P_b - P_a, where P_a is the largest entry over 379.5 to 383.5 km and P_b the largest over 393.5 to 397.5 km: 19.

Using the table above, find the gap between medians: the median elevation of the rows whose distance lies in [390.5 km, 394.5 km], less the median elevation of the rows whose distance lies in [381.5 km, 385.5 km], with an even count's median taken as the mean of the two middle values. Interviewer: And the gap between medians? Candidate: 16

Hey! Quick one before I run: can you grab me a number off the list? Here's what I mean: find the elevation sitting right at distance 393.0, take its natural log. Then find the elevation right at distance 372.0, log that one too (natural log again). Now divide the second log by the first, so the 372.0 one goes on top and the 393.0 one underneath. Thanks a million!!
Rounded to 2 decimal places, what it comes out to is 0.97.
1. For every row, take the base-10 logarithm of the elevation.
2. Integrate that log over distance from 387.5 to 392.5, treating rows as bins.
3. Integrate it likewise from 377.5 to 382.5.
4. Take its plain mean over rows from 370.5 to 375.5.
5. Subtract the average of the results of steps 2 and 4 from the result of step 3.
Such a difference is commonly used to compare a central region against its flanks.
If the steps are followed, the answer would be 1.84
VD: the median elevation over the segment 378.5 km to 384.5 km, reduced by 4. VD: 17.8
